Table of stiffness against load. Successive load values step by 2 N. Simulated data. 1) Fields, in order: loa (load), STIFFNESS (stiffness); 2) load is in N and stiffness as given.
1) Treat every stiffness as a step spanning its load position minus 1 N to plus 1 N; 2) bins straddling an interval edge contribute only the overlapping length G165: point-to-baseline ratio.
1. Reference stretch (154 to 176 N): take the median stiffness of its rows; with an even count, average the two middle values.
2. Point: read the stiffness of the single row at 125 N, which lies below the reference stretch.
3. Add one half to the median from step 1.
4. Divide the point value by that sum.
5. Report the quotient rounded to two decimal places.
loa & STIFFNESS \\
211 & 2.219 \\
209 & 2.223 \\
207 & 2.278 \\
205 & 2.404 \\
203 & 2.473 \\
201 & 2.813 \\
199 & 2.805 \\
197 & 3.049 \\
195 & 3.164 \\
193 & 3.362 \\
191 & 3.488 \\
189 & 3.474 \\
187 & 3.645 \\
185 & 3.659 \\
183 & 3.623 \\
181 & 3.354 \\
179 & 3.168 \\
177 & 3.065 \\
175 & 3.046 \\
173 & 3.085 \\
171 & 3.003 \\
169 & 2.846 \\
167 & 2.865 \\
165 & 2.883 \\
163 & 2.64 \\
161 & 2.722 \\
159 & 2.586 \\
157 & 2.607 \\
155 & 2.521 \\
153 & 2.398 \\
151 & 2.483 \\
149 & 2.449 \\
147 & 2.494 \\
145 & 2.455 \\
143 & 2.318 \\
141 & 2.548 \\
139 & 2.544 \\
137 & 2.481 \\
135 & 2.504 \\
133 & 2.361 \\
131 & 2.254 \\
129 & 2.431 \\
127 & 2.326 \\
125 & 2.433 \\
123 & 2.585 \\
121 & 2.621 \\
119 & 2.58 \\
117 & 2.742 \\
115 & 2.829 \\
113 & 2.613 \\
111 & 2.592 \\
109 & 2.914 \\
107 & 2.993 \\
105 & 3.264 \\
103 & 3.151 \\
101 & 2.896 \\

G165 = 0.73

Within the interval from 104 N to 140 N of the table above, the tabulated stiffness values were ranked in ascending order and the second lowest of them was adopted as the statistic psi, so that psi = 2.326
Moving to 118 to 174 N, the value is 2.318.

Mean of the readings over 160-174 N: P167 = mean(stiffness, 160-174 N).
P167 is 2.9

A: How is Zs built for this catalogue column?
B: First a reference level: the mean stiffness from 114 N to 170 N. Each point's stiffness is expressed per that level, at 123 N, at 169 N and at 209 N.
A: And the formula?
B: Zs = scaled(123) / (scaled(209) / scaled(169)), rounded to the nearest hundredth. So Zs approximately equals 1.30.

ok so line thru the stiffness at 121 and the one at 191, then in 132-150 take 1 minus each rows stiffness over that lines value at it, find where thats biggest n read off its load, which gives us 143 N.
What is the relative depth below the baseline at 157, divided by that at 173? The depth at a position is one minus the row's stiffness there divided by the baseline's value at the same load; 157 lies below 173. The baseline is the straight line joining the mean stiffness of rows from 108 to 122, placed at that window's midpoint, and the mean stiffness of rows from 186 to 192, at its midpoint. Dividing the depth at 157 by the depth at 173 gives 2.2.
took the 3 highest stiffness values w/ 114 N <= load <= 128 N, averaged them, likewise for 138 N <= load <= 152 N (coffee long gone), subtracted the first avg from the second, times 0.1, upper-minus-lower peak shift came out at -0.02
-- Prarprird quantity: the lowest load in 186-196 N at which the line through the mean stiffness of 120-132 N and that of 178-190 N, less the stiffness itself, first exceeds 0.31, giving 195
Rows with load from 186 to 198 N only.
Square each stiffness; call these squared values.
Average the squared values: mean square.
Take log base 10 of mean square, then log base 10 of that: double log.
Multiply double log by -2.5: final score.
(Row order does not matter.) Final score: -0.1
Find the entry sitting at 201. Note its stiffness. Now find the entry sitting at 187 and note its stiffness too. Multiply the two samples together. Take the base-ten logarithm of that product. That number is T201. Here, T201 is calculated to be 1.01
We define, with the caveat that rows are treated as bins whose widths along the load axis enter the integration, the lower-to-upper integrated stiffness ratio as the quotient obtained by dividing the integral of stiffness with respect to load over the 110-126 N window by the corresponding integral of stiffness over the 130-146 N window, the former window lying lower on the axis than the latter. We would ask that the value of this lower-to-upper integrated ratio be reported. 1.08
